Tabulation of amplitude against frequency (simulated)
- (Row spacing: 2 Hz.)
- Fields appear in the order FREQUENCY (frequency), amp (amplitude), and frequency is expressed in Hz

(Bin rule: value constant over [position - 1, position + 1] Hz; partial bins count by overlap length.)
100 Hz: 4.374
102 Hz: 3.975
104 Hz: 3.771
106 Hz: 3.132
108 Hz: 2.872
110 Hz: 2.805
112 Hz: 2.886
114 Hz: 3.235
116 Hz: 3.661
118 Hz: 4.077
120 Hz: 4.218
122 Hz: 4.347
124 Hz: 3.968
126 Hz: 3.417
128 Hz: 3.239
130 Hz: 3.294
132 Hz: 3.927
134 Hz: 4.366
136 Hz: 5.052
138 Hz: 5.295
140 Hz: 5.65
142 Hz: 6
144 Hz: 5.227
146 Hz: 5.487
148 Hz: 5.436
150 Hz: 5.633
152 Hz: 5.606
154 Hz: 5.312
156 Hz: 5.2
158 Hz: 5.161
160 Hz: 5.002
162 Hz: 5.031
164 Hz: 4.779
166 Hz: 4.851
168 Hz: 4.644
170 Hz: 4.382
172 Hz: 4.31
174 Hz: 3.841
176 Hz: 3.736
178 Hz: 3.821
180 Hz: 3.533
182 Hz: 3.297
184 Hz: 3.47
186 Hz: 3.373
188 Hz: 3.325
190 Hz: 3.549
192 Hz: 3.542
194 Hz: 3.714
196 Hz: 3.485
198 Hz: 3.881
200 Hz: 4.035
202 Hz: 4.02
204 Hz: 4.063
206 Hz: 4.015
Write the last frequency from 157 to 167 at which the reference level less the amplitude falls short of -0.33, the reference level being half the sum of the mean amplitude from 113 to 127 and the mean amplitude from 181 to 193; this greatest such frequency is 166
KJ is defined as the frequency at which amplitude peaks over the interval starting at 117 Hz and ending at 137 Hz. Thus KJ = 136 Hz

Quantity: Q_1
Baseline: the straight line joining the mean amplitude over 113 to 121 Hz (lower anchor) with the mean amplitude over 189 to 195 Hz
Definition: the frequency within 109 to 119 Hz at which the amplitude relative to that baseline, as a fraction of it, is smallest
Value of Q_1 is 110 Hz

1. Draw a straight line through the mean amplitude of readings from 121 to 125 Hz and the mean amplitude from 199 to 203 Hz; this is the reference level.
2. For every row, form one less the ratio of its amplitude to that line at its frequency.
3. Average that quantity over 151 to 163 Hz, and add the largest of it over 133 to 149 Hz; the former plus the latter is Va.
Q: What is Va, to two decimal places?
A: -0.33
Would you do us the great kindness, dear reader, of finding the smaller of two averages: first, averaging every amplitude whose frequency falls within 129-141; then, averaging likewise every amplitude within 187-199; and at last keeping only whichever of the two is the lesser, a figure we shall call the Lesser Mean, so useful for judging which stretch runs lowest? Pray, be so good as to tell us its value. 3.6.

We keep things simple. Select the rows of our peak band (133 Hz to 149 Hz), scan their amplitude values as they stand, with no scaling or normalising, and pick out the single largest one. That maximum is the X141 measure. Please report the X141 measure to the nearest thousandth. 6.000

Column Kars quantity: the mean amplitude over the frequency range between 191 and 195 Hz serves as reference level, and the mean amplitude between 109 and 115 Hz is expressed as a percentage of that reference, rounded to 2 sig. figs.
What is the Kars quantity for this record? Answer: 82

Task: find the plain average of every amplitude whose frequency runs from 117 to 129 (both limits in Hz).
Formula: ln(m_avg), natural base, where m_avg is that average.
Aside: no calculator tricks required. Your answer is 1.36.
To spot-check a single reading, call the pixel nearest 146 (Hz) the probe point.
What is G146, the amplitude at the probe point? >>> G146 5.487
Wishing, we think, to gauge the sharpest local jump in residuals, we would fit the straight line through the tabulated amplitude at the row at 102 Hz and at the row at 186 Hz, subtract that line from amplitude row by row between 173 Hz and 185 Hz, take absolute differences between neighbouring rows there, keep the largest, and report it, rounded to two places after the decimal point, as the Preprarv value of 0.27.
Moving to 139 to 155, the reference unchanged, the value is 0.76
